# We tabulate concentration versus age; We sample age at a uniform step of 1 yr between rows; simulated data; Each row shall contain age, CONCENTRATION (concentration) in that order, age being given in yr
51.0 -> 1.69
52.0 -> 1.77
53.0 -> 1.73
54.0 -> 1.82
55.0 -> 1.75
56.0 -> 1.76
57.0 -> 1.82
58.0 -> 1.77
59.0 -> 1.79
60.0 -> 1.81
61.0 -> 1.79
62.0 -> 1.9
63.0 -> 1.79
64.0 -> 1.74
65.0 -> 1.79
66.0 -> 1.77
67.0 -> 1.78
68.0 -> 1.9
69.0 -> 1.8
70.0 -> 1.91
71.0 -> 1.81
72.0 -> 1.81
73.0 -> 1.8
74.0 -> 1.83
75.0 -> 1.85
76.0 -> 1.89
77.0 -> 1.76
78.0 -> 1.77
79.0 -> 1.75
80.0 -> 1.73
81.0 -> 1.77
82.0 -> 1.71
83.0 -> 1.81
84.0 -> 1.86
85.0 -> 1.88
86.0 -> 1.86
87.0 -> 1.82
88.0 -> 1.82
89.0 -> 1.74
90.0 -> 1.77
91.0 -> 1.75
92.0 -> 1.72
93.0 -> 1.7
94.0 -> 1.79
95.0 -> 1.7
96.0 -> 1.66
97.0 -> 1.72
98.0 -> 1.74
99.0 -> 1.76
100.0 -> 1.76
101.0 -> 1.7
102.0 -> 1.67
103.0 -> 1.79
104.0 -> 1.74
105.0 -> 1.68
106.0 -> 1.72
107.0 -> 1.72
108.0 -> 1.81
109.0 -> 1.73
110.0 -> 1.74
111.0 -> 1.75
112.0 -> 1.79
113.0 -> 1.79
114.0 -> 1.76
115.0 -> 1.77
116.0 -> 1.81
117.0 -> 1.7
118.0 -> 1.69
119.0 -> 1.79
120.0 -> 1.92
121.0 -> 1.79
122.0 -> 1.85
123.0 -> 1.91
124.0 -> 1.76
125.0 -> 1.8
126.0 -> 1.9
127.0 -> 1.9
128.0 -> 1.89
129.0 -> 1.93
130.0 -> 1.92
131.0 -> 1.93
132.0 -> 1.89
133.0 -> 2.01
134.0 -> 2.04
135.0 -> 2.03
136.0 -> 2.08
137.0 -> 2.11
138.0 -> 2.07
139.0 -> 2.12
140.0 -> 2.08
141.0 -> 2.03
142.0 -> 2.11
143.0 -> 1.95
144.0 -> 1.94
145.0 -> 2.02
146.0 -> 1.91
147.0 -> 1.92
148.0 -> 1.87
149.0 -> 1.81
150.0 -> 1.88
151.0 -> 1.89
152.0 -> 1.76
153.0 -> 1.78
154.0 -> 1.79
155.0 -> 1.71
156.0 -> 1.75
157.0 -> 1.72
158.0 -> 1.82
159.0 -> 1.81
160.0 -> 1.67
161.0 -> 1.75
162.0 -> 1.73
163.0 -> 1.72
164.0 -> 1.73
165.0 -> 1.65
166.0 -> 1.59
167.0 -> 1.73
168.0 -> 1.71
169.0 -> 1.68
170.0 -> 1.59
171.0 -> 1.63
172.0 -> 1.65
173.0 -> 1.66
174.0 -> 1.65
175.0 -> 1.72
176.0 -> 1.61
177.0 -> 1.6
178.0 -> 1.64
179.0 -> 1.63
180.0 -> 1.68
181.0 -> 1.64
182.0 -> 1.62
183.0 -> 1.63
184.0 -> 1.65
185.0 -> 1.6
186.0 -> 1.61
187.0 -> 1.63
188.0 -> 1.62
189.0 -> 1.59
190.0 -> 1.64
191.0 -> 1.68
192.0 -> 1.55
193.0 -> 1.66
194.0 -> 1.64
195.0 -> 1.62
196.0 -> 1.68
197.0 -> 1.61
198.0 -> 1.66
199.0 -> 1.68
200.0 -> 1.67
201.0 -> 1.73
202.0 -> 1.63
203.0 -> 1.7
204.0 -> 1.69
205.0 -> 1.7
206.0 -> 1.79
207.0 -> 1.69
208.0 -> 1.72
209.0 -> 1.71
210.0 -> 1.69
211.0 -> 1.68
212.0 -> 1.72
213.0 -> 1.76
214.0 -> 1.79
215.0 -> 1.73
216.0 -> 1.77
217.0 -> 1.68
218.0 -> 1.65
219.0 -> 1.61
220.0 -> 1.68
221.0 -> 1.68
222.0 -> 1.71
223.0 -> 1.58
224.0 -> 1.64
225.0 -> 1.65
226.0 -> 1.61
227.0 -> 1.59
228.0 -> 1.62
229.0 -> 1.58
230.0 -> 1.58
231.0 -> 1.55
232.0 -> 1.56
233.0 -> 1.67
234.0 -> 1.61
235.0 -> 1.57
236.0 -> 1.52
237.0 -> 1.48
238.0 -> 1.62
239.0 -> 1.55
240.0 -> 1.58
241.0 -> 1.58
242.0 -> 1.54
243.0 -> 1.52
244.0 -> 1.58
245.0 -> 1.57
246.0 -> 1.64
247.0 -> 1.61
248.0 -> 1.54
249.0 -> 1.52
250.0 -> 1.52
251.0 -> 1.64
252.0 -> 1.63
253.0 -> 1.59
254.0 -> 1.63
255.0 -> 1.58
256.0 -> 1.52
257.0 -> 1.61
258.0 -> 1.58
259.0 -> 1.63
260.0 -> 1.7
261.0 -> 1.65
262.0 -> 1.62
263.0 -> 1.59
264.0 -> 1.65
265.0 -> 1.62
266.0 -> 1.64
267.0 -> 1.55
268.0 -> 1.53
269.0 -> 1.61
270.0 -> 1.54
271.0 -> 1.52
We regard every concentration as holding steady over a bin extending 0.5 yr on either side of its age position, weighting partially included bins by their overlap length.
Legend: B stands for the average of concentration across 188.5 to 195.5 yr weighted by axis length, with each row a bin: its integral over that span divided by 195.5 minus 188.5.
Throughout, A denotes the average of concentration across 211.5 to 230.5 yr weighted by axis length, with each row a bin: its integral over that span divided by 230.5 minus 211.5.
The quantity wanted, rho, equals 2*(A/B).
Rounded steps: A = 1.66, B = 1.63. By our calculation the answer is 2.05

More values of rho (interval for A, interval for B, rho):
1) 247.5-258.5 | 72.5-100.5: 1.78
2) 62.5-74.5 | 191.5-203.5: 2.19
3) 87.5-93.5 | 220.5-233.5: 2.16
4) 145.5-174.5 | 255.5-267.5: 2.16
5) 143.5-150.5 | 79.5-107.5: 2.18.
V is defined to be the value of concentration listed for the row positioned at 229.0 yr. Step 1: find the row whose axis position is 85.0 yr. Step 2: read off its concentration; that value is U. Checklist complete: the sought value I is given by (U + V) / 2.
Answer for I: 1.73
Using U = 1.88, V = 1.58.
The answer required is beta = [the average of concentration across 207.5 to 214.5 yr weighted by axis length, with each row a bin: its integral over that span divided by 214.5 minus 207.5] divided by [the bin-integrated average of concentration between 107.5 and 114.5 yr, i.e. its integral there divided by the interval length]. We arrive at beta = 0.98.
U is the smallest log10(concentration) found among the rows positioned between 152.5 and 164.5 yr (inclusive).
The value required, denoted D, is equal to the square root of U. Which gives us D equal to 0.472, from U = 0.223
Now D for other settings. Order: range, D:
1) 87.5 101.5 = 0.469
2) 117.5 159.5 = 0.477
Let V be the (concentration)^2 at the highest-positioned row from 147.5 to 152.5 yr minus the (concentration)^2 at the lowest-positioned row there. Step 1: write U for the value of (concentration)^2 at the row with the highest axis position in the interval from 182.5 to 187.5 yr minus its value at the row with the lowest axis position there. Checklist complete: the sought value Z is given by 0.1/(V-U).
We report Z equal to -0.25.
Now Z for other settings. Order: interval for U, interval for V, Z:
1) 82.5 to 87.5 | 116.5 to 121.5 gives 0.36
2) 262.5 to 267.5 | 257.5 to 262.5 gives 0.39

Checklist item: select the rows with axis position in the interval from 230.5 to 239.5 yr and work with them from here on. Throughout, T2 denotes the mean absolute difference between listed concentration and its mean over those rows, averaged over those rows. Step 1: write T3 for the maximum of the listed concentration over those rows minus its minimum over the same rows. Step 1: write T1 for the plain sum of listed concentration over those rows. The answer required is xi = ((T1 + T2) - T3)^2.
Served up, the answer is 196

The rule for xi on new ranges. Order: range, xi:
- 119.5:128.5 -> 276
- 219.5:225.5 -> 97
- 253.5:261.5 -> 163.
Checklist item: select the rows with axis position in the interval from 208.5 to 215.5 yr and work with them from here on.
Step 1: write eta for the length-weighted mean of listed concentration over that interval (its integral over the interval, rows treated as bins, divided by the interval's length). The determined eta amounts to 1.73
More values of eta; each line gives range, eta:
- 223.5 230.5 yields 1.61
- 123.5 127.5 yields 1.84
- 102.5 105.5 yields 1.74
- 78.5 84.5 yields 1.77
